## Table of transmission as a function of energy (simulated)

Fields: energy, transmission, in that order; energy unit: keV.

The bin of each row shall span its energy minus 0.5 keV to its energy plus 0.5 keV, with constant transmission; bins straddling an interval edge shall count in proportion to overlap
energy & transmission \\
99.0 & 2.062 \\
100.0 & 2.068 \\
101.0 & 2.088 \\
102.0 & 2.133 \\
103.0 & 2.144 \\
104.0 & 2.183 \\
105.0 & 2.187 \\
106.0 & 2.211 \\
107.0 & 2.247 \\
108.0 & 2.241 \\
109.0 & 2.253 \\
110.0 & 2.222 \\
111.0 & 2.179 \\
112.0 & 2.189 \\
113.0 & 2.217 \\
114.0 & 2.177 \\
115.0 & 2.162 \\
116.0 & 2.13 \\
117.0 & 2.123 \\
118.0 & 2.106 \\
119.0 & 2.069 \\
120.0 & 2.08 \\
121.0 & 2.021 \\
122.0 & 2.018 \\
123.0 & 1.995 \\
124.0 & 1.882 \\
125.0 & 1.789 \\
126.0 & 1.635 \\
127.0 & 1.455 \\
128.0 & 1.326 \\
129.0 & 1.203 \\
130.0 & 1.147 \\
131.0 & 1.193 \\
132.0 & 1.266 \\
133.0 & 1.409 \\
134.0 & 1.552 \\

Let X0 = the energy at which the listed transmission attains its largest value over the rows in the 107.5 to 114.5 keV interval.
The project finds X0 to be 109.0 keV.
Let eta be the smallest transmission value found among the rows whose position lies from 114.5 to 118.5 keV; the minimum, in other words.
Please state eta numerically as 2.106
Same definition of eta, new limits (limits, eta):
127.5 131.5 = 1.147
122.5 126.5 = 1.635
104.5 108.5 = 2.187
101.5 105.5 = 2.133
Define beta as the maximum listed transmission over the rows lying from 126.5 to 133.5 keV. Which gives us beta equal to 1.455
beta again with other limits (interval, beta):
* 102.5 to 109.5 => 2.253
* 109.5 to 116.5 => 2.222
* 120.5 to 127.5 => 2.021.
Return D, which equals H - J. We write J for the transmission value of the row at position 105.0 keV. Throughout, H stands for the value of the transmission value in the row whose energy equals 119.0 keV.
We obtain -0.12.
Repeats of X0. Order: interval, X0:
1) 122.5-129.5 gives 123.0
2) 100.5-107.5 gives 107.0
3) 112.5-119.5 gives 113.0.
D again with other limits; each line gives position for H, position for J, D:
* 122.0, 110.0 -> -0.20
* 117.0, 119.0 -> 0.05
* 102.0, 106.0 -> -0.08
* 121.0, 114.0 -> -0.16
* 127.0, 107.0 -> -0.79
